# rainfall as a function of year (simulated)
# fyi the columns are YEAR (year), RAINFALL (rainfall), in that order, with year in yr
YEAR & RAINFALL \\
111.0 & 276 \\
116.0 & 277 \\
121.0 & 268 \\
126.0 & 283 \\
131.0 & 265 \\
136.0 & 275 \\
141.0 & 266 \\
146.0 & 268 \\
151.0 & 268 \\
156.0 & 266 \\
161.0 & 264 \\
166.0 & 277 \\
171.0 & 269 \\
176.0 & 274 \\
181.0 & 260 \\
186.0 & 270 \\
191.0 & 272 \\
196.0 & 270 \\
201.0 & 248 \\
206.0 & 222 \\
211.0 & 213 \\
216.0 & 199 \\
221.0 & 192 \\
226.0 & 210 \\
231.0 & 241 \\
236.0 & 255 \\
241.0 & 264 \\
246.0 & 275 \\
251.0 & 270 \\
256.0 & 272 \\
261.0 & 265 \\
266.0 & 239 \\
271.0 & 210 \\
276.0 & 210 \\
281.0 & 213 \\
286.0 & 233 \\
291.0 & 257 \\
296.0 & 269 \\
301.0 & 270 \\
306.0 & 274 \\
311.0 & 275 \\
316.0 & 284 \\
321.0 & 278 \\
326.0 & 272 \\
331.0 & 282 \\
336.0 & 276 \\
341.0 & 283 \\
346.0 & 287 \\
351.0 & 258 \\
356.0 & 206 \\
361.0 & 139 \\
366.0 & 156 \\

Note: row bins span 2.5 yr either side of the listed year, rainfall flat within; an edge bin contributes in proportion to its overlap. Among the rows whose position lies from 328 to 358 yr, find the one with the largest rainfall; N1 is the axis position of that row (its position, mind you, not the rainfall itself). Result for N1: 346.0 yr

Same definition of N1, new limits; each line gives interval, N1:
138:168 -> 166.0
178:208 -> 191.0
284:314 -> 311.0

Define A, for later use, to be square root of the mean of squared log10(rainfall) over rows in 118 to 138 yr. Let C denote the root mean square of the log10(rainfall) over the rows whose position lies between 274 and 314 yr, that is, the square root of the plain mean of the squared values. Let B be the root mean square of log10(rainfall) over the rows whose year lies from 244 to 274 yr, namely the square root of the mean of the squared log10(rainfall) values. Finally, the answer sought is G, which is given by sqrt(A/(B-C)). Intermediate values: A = 2.44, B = 2.41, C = 2.40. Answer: 16.4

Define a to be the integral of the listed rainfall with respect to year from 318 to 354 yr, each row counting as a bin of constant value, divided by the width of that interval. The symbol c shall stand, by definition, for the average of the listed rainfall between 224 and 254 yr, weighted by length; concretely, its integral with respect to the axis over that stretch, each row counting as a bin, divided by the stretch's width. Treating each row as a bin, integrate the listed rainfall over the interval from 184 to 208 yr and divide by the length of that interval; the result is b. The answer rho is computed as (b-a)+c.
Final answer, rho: 235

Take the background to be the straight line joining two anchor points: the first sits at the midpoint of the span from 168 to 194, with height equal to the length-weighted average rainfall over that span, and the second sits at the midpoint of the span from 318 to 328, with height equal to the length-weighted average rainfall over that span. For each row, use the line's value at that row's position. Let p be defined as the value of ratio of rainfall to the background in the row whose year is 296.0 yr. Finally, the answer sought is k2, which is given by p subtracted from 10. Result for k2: 9.02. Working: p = 0.98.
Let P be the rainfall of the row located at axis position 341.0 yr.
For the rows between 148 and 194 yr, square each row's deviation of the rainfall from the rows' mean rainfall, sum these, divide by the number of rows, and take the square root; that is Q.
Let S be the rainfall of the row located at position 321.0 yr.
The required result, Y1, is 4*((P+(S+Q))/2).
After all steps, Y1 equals 1132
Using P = 283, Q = 5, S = 278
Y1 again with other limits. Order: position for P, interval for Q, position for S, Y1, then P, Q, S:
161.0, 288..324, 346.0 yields 1118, 264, 8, 287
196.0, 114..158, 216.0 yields 950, 270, 6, 199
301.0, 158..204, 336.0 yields 1109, 270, 8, 276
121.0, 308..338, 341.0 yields 1110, 268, 4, 283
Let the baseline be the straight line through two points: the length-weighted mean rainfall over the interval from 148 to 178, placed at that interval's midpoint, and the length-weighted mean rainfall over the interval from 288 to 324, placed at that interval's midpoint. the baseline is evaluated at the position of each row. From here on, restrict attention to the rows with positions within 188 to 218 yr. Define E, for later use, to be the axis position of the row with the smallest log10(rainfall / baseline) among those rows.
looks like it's 216.0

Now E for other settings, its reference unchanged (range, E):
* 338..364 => 361.0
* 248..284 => 276.0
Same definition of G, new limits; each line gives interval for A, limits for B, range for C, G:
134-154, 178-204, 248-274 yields 10.3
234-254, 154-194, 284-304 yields 11.0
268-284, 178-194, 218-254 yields 7.4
